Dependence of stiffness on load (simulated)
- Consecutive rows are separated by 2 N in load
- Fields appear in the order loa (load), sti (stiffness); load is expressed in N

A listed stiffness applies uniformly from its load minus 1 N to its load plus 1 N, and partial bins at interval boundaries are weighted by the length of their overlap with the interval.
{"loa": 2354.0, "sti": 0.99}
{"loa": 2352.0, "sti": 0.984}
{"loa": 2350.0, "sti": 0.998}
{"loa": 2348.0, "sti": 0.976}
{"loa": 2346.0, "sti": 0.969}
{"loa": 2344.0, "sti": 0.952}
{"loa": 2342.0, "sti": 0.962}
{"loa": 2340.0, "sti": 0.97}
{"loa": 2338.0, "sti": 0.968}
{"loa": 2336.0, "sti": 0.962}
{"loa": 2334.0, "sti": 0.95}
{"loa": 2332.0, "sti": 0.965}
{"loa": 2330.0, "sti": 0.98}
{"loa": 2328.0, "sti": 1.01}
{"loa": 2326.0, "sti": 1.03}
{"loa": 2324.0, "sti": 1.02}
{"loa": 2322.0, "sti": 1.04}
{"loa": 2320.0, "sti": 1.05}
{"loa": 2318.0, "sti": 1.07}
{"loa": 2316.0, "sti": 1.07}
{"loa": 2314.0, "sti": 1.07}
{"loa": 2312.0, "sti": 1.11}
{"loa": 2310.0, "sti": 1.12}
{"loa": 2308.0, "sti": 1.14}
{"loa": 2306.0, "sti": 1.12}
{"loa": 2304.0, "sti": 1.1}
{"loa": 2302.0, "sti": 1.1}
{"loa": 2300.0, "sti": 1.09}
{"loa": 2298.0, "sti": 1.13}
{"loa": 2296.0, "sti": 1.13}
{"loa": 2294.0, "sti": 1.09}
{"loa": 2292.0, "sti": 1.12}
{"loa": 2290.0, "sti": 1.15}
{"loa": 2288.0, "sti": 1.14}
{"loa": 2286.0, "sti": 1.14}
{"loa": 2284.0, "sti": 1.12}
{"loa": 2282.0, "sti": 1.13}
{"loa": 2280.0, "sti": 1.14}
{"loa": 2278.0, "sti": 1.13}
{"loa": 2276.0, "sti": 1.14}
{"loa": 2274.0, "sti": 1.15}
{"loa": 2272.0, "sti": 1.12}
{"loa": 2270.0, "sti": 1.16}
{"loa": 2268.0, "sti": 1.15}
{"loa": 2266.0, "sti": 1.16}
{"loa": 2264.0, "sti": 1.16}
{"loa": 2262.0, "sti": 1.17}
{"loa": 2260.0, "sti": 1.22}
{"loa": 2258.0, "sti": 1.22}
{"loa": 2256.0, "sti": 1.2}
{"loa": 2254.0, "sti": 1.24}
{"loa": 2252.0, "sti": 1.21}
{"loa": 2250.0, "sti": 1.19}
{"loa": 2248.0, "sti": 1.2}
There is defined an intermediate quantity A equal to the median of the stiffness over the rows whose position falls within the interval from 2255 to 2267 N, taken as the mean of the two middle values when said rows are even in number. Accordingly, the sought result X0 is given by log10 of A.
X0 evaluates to 0.074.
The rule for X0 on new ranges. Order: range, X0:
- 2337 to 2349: -0.014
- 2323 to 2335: -0.002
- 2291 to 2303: 0.045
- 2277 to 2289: 0.055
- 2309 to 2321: 0.029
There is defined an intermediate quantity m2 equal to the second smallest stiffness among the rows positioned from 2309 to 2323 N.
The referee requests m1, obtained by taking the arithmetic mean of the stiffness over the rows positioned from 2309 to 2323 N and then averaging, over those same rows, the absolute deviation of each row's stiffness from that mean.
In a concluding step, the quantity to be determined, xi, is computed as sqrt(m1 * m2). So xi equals 0.15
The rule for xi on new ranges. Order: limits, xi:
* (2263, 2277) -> 0.11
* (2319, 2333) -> 0.15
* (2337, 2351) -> 0.09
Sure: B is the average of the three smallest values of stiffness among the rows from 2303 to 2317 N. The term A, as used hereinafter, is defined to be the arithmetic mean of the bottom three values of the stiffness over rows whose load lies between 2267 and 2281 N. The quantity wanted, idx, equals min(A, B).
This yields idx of 1.08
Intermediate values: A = 1.13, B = 1.08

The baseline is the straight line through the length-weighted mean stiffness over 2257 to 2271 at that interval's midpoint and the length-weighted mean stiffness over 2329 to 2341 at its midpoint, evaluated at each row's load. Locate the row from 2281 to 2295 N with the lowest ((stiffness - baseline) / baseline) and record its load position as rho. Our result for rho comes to 2294.0 N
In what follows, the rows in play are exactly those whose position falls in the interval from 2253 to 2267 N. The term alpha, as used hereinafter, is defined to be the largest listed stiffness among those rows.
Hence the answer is 1.24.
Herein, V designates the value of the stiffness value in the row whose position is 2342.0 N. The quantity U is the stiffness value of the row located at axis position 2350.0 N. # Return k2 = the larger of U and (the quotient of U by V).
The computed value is 1.037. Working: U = 0.998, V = 0.962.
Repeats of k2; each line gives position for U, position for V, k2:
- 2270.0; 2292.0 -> 1.160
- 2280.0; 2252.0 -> 1.140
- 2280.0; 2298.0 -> 1.140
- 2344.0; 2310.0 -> 0.952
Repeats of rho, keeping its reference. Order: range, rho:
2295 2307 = 2300.0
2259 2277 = 2272.0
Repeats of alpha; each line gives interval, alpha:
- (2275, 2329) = 1.15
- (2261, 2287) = 1.17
